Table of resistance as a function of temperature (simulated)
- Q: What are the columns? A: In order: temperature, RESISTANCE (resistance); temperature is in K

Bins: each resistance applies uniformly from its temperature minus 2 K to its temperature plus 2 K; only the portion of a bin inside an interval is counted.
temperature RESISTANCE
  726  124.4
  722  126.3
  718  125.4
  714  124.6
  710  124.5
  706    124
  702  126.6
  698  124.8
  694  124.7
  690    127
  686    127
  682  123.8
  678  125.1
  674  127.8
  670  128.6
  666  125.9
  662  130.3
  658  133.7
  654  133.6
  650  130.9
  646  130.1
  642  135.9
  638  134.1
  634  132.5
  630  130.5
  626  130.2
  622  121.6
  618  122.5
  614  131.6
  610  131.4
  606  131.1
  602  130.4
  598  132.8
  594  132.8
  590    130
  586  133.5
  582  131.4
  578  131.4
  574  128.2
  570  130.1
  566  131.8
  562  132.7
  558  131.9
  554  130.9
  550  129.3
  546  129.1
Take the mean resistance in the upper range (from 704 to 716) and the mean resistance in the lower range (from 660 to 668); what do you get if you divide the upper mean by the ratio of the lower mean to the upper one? 121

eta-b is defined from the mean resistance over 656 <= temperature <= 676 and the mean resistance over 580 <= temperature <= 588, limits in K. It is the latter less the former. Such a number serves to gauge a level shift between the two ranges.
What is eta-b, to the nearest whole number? 3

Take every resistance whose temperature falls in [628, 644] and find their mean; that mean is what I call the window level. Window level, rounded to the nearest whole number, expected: 133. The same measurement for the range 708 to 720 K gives 125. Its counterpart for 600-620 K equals 129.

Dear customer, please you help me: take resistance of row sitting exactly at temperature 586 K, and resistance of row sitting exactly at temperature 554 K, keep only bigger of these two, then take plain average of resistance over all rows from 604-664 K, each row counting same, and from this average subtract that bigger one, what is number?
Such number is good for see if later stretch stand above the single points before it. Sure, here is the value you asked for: -2.8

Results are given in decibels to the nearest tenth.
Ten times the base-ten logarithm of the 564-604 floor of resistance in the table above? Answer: 21.1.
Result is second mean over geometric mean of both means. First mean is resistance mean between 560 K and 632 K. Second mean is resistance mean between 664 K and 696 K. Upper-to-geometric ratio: 0.985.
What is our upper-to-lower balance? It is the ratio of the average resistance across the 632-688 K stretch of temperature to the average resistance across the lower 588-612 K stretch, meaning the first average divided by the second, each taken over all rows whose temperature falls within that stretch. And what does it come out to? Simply 0.989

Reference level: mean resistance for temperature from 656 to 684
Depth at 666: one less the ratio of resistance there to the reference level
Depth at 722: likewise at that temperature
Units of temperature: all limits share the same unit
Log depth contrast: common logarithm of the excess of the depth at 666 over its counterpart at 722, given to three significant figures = -2.50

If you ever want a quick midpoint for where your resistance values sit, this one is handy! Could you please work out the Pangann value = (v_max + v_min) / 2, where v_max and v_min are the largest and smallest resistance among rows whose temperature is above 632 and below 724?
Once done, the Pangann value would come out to 130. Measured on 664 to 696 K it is 126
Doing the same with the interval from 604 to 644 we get 129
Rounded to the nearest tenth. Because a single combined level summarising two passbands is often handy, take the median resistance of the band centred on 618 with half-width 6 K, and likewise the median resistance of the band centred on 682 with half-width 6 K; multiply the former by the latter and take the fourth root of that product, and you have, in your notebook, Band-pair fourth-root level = 11.1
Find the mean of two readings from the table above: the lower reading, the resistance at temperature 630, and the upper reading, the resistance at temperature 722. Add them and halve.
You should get 128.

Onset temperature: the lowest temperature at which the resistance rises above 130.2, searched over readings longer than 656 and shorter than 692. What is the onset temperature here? 658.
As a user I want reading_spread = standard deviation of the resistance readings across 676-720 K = 1.1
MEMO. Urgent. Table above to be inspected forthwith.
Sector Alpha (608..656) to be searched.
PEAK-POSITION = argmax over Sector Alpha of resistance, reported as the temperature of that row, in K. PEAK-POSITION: 642 K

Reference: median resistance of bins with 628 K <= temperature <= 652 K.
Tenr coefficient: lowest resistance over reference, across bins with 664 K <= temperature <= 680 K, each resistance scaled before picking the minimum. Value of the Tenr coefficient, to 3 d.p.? 0.950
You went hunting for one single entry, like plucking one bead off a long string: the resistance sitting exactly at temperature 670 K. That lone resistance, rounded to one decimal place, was 128.6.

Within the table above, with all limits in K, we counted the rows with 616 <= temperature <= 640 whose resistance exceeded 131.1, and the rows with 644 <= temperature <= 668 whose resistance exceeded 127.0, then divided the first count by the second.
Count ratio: 0.40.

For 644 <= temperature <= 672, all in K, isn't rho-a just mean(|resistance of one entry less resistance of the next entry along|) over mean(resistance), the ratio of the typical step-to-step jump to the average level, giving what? 0.0180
